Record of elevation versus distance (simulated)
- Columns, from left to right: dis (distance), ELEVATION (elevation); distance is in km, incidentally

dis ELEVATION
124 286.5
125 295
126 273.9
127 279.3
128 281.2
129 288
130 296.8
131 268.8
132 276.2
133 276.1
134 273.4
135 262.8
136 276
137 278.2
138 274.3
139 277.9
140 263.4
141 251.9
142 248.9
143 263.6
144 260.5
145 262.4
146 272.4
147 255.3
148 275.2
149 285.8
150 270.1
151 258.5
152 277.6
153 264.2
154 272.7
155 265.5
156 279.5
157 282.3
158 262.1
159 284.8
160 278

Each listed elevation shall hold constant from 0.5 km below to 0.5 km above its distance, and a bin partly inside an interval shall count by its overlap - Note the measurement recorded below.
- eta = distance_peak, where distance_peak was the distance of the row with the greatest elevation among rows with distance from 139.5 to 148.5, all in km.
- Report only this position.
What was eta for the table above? 148 km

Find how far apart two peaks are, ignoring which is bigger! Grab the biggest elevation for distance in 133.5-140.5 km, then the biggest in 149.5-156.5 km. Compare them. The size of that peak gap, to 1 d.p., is 1.3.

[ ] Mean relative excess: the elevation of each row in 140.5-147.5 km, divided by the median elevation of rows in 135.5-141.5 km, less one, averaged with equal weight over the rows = -0.058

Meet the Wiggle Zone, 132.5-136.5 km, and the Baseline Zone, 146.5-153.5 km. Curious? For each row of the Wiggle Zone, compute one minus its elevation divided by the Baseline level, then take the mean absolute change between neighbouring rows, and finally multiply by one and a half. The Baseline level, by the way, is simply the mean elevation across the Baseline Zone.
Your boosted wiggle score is 0.049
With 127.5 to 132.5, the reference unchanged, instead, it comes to 0.071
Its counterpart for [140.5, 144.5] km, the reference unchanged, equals 0.039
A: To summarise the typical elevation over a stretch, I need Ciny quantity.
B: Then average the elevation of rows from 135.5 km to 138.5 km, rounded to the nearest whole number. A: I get 276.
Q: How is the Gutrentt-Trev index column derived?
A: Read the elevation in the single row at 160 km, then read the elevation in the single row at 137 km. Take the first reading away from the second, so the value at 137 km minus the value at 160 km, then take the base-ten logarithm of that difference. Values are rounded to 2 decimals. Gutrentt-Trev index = -0.70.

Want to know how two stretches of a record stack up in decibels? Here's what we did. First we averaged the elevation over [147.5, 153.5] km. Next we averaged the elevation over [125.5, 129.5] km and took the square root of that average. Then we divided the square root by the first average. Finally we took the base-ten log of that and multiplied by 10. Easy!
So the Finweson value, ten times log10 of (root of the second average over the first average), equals -12.10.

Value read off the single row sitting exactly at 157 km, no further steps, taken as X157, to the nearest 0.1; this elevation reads 282.3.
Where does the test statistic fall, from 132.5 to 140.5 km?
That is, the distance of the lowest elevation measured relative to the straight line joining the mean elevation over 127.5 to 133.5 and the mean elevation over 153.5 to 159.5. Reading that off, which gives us 135 km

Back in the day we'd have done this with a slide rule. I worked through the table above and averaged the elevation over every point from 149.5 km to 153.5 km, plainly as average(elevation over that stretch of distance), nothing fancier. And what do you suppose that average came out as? 268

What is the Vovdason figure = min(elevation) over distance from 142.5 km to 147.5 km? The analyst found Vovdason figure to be 255.3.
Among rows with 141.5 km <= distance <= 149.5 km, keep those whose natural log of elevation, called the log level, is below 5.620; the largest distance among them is 148 km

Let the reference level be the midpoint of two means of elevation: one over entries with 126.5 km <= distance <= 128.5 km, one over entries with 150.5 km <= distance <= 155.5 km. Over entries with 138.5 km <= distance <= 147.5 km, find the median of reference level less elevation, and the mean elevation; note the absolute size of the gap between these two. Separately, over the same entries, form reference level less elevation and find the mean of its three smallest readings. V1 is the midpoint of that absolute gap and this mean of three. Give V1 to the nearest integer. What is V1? 126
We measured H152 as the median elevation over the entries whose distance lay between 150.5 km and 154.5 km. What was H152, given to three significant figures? 268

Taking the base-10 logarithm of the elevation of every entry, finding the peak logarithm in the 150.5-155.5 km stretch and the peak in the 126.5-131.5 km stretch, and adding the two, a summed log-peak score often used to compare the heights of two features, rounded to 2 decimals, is 4.92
